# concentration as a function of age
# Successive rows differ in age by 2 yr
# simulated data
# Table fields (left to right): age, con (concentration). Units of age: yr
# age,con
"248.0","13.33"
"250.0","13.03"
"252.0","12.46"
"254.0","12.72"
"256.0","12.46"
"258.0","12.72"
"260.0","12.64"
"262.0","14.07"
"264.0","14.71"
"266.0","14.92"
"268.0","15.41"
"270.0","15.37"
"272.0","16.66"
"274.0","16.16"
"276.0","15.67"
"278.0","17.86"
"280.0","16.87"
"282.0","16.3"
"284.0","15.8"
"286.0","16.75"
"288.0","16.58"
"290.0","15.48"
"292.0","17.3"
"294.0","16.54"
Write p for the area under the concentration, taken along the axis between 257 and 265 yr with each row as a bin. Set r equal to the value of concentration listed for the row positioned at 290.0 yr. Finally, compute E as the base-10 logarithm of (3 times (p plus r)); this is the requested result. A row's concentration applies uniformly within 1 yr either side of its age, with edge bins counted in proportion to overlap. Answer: 2.57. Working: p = 108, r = 15.48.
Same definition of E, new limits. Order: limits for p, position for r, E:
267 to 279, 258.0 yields 2.79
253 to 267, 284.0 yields 2.79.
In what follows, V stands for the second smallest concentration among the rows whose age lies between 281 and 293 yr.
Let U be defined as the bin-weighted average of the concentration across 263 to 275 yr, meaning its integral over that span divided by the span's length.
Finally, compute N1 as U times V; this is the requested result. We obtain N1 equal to 246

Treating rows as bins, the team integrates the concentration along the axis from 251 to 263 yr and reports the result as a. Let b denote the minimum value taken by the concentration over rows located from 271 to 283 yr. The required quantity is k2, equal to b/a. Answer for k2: 0.102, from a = 154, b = 15.67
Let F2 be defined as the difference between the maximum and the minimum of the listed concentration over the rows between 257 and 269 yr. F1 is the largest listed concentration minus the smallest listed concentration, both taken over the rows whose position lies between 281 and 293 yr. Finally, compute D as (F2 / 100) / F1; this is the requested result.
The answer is 0.015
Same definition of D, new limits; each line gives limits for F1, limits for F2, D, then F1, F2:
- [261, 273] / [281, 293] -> 0.007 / 2.6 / 1.8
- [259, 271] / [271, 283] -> 0.008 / 2.8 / 2.2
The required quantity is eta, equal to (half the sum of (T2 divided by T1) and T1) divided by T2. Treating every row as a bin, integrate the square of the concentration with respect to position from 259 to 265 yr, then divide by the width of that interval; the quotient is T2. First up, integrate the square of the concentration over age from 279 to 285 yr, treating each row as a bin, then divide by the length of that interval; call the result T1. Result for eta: 0.70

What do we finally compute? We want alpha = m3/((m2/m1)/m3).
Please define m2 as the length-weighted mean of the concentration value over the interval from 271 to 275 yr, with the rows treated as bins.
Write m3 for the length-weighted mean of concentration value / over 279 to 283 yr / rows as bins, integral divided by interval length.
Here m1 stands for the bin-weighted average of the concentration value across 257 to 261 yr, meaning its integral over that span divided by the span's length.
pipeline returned 213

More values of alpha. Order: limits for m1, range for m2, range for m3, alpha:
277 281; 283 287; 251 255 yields 169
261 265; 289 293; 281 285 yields 226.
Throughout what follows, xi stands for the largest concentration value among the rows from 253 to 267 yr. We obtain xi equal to 14.92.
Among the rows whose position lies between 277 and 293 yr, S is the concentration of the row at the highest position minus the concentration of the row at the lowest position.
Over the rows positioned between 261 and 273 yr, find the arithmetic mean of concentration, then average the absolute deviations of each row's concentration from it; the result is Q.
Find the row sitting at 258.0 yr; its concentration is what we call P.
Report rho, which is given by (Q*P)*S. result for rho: -4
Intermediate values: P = 12.72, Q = 0.62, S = -0.6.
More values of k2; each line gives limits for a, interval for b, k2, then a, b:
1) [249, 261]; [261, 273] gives 0.093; 152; 14.07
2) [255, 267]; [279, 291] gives 0.095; 163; 15.48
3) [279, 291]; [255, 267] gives 0.064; 196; 12.46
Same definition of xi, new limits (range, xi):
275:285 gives 17.86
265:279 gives 17.86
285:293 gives 17.3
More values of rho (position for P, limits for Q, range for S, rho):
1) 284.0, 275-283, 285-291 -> -14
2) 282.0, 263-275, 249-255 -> -3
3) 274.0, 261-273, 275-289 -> 9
